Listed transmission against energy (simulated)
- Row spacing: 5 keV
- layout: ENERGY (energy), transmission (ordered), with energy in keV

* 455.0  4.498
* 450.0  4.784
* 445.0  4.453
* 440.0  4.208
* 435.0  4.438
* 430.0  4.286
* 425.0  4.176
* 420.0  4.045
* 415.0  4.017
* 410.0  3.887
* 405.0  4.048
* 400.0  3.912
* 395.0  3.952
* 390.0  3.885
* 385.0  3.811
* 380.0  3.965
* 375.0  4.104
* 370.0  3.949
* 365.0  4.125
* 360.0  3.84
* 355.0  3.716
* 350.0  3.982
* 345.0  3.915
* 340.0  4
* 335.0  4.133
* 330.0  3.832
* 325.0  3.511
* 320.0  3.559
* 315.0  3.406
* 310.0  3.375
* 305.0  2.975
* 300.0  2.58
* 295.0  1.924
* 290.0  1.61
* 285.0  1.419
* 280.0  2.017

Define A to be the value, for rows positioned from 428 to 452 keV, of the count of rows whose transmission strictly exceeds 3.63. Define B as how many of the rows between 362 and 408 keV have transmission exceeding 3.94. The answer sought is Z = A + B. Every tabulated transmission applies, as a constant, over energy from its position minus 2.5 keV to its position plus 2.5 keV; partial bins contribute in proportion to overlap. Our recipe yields 11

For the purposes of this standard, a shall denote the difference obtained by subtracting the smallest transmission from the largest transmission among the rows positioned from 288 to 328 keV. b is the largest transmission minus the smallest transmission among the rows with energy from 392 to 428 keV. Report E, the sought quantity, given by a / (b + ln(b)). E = -2.05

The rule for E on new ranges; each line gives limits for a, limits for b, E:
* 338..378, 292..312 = 0.22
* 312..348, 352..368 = -1.50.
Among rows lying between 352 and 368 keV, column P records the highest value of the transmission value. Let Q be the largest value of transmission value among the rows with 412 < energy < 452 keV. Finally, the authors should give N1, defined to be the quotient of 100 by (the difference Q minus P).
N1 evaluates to 152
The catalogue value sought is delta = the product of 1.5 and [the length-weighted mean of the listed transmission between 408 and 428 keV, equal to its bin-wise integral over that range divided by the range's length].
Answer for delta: 6.06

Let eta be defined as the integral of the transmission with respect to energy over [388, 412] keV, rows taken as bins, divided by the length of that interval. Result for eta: 3.9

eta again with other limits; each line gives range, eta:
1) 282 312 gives 2.3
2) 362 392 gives 4.0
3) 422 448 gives 4.3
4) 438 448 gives 4.4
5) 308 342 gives 3.7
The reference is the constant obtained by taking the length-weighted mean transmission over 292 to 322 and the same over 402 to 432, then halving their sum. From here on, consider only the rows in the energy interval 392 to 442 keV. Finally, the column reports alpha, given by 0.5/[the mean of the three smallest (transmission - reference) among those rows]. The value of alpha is 1.2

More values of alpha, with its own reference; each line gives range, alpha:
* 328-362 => 1.7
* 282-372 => -0.3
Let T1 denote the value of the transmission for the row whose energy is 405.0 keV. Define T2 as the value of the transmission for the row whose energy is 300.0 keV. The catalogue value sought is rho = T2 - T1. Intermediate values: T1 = 4.048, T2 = 2.58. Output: -1.5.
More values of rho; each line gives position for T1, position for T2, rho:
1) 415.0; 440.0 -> 0.2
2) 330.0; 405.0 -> 0.2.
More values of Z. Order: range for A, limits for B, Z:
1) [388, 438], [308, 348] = 12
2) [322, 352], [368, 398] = 9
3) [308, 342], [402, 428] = 7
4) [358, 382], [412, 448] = 12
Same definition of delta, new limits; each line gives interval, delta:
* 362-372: 6.05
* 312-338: 5.53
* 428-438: 6.54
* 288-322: 4.17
